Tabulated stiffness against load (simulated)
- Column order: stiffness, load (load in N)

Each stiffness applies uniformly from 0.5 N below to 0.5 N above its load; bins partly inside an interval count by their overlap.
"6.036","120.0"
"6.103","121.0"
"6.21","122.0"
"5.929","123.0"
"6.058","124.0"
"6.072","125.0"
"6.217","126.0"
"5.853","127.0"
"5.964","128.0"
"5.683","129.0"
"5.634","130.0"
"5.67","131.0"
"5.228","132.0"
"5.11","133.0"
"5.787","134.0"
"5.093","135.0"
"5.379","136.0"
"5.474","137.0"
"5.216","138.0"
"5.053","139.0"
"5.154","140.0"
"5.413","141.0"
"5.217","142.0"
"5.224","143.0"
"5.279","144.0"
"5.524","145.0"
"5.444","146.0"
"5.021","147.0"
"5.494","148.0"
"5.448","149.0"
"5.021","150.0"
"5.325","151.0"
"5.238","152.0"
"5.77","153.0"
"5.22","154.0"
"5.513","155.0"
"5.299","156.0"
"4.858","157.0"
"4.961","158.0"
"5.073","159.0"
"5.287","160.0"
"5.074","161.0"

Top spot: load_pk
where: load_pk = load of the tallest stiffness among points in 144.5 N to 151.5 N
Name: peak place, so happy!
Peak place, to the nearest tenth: 145.0 N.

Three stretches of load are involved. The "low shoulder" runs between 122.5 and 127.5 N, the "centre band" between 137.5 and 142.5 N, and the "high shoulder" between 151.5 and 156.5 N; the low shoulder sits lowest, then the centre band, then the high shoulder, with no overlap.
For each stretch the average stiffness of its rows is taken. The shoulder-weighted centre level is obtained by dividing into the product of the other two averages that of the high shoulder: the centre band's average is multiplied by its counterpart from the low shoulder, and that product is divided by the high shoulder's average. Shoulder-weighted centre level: 5.81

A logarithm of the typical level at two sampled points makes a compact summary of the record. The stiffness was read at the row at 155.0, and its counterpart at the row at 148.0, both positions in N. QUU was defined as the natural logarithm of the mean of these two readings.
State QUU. 1.705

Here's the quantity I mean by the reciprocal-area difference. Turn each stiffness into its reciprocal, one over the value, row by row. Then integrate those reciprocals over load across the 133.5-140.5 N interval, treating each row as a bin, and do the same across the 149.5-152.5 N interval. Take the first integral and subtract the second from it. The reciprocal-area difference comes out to 0.74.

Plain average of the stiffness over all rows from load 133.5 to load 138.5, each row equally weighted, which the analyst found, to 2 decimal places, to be 5.39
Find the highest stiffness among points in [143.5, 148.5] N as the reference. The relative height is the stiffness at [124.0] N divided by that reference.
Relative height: 1.10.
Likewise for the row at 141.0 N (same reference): 0.98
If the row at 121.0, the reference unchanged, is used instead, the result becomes 1.10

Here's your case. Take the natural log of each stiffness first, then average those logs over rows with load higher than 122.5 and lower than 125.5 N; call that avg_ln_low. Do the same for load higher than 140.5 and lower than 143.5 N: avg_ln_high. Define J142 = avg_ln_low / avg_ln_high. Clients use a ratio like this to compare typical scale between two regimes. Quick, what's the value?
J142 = 1.08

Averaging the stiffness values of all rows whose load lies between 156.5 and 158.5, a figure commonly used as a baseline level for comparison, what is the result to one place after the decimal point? 4.9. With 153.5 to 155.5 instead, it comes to 5.4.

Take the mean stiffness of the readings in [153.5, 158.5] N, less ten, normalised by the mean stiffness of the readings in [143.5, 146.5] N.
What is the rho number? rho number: -0.89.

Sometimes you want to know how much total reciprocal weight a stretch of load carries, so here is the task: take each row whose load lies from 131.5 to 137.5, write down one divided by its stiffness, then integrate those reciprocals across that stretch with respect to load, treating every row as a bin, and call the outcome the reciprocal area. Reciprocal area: 1.12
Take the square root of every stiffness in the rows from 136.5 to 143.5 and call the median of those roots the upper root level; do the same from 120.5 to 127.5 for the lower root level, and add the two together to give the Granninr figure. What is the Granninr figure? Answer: 4.75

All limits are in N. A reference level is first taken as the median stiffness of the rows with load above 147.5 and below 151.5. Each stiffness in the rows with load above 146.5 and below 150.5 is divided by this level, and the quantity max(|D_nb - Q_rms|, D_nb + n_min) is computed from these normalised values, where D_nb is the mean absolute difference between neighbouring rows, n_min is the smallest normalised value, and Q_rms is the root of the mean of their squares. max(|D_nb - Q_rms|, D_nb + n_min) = 0.99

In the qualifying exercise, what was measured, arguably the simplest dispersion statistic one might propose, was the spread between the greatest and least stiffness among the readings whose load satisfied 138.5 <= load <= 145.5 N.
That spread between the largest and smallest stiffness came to 0.47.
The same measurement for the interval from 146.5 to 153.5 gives 0.75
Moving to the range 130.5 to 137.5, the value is 0.69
